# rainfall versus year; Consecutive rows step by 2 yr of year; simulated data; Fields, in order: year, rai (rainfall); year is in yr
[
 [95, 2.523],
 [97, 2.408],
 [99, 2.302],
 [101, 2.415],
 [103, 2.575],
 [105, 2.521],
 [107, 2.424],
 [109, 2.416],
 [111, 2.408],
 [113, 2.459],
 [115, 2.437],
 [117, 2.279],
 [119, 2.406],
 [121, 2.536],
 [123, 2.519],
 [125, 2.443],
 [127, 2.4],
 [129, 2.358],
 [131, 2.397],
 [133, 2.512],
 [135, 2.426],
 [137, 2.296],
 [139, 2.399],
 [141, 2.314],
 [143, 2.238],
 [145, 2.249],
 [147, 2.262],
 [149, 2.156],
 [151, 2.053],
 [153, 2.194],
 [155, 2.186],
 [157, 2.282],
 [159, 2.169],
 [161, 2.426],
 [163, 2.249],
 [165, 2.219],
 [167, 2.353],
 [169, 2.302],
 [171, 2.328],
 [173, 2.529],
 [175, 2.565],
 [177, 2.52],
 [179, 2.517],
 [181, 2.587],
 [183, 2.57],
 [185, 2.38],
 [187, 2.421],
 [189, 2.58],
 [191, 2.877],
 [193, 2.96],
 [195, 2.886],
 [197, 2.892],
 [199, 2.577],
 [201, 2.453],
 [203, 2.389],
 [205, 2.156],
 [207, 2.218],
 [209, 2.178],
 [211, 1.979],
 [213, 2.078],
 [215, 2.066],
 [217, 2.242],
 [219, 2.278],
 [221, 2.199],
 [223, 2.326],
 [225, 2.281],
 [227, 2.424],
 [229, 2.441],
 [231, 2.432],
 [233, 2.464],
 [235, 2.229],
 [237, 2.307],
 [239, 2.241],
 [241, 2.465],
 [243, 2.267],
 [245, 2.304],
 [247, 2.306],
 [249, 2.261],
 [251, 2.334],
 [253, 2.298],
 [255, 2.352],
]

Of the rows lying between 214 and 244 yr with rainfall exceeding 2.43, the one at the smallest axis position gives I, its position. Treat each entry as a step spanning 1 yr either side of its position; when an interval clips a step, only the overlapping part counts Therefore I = 229 yr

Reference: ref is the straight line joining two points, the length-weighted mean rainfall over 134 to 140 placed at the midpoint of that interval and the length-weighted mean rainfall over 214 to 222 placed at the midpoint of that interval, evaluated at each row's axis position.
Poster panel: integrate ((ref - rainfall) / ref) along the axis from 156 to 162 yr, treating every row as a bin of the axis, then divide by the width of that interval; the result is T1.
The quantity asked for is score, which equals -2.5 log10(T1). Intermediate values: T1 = 0.014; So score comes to 5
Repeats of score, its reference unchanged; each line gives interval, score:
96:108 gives 6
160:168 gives 7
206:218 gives 4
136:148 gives 4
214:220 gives 7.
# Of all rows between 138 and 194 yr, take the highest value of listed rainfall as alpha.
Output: 2.96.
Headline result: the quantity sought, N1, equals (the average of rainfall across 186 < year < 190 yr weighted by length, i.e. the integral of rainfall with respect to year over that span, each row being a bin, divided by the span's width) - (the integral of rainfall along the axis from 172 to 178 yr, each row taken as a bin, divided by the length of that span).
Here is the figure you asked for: -0.04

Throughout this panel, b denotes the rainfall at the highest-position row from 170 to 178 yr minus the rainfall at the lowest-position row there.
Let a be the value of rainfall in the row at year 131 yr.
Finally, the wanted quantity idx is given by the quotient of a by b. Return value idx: 12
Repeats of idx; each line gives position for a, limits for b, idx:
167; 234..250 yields 74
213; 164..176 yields 6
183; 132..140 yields -23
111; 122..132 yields -20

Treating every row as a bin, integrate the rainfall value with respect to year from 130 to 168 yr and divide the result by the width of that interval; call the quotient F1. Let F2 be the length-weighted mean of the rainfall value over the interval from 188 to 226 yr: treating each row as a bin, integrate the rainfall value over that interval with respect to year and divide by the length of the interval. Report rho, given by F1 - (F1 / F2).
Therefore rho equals 1.33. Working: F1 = 2.28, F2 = 2.40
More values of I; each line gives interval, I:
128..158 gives 133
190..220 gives 191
